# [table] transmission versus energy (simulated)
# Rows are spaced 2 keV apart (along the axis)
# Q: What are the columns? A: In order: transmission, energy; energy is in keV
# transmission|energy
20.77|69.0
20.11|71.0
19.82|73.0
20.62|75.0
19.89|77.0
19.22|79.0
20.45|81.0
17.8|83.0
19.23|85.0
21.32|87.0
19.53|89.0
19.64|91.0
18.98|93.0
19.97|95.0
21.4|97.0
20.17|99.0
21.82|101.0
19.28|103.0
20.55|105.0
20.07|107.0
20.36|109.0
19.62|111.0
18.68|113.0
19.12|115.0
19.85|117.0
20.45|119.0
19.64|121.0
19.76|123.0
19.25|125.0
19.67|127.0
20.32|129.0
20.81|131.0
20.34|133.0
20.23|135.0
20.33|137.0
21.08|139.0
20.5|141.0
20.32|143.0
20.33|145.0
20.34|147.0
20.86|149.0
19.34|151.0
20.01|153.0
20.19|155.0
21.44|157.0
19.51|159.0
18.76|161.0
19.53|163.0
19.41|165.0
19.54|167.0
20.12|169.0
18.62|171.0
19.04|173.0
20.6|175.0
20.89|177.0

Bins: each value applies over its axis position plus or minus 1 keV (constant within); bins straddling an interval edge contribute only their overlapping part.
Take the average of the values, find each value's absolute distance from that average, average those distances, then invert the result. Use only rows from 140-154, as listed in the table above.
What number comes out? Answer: 3.1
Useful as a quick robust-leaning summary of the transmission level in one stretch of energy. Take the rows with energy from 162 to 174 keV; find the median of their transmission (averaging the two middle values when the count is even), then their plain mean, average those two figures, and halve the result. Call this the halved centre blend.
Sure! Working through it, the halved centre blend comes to 9.7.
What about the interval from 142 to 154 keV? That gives 10.1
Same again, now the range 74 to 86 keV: 9.8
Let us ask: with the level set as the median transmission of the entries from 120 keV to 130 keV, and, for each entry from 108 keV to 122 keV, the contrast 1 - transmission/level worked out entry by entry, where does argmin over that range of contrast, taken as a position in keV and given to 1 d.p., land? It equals 119.0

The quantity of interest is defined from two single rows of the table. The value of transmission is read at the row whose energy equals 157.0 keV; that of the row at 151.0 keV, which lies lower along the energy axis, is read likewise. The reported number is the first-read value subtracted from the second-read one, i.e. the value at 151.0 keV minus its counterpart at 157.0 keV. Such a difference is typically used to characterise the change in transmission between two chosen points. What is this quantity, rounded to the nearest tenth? -2.1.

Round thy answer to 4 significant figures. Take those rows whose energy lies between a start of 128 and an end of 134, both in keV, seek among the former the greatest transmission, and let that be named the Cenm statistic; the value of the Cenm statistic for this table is 20.81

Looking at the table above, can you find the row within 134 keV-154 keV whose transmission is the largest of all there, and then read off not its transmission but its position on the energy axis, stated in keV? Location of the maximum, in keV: 139.0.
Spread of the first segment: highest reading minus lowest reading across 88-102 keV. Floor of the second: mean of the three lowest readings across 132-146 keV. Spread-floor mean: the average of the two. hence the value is 11.6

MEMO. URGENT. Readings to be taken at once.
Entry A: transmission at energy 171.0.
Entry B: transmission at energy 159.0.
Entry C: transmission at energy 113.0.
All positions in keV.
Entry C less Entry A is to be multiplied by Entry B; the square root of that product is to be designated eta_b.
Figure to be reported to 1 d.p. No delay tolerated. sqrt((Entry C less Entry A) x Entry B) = 1.1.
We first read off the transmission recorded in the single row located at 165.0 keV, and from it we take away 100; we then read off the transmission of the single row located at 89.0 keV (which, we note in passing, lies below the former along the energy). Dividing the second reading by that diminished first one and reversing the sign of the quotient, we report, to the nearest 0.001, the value 0.242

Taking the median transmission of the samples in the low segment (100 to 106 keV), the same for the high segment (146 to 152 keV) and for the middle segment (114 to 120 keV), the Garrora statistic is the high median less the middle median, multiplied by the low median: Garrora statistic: 10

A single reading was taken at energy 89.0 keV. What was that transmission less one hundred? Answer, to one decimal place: -80.5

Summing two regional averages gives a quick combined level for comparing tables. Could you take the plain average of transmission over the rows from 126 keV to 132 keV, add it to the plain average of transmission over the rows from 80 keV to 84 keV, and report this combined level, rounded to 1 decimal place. 39.4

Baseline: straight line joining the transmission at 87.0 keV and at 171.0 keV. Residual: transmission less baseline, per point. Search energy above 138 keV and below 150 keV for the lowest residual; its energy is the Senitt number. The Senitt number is 143.0 keV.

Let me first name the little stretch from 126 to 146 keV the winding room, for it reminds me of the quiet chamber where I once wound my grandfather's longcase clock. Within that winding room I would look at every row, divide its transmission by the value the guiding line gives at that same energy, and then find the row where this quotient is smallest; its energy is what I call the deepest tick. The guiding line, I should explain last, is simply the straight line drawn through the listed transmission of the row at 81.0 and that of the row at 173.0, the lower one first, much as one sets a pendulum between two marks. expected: 127.0 keV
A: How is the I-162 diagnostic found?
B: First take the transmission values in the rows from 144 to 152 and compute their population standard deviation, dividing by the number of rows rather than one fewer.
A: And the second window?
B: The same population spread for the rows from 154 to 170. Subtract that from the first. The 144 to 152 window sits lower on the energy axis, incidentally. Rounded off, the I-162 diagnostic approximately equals -0.19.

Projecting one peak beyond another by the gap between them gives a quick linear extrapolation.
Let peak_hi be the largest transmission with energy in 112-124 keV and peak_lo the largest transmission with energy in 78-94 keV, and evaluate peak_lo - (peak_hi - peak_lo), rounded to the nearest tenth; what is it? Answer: 22.2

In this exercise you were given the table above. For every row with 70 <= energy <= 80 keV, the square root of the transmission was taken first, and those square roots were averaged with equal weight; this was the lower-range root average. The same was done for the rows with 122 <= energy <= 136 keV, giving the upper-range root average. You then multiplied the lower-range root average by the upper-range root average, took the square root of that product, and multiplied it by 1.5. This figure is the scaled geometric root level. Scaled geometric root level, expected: 6.71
